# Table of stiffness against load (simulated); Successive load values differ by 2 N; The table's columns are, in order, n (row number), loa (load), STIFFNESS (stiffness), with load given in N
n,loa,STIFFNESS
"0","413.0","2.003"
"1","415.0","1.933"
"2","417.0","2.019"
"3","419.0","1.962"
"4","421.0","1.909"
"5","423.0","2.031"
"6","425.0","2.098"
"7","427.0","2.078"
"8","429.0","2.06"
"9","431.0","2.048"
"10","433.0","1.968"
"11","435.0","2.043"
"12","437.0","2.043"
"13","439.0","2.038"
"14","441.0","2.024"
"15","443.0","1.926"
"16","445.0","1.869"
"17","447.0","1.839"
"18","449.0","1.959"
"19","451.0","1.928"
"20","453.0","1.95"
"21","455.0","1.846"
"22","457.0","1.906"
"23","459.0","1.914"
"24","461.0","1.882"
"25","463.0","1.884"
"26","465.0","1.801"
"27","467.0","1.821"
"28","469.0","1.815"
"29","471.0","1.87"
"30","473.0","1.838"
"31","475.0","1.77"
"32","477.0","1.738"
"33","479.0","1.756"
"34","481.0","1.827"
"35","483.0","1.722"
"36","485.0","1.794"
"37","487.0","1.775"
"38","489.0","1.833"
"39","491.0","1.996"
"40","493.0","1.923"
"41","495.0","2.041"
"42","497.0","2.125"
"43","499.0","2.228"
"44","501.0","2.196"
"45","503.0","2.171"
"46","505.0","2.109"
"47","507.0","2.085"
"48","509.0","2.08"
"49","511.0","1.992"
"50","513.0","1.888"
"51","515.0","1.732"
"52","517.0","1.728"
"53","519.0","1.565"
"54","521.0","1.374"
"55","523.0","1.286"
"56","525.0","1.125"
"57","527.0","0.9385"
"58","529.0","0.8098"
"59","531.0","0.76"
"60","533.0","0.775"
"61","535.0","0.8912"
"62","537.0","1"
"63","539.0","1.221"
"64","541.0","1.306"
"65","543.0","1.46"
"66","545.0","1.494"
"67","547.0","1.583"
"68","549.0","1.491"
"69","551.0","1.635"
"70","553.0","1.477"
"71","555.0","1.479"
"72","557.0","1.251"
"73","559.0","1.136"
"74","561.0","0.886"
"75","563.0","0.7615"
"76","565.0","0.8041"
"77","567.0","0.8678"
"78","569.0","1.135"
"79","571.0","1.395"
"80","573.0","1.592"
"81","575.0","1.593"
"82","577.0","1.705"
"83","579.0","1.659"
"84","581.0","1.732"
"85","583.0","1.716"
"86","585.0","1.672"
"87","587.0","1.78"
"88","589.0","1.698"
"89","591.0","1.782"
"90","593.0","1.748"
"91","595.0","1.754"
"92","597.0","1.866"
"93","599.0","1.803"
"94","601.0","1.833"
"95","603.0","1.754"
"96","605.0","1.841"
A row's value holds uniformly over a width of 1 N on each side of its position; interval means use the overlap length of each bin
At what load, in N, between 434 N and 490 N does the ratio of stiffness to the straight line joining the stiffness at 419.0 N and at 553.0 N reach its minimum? 447.0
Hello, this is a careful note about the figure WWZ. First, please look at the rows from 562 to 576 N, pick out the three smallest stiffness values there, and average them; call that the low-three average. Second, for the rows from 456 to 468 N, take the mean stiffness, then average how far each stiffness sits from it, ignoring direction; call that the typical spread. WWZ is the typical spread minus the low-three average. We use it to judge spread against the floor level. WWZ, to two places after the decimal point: -0.77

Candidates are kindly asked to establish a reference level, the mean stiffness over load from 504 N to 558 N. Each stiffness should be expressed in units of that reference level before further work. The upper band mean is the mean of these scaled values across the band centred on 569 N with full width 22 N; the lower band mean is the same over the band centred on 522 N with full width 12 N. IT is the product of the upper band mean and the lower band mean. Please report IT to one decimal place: 0.8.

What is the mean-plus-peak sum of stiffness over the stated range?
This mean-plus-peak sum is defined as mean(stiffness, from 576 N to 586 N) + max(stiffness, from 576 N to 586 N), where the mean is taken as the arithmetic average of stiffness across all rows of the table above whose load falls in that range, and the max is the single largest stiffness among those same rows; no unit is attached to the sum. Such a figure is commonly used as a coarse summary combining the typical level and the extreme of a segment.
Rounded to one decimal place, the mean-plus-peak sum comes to 3.4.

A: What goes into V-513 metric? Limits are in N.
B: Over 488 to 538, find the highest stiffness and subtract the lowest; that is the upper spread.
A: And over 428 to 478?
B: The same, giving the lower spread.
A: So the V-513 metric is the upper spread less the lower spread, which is 1.1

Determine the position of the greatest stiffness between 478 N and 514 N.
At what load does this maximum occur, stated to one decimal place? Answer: 499.0 N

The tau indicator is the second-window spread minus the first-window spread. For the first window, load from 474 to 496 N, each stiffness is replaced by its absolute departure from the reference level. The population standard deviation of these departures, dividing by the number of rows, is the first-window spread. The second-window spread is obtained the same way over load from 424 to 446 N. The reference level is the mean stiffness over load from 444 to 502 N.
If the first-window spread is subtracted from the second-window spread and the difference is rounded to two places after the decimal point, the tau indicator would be 0.02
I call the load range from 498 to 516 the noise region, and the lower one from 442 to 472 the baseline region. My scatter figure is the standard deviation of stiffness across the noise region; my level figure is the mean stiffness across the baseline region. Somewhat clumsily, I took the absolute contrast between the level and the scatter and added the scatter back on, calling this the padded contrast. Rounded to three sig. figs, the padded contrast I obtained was 1.88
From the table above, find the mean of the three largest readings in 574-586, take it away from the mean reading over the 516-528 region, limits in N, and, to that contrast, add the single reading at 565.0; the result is 0.42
